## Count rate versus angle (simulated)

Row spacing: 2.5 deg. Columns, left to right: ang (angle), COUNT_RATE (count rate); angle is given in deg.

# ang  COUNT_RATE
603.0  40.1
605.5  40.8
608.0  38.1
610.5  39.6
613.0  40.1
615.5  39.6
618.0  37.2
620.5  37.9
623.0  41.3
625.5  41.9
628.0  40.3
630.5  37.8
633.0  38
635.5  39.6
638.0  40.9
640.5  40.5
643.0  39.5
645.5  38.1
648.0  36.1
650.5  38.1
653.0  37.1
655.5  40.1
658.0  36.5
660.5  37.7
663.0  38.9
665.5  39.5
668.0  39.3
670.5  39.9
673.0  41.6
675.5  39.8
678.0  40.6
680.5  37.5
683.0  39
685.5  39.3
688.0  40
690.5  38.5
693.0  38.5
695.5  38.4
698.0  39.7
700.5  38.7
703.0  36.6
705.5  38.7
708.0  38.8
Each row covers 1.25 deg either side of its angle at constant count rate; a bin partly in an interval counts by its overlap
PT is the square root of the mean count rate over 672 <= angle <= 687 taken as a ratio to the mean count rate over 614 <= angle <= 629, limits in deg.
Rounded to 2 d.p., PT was 1.00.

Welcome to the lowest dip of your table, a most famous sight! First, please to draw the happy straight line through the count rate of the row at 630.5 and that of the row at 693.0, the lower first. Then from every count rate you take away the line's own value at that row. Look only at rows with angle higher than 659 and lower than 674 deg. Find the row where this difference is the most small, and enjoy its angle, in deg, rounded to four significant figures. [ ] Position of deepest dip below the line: 660.5 deg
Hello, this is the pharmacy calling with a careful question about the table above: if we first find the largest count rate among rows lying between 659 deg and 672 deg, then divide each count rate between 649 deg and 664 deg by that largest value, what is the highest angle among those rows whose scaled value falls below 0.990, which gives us 663.0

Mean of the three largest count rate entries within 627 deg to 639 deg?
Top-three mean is 40.3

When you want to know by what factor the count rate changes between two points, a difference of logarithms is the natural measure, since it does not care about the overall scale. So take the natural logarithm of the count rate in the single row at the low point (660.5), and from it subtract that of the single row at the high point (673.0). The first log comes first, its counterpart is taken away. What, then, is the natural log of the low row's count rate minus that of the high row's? -0.10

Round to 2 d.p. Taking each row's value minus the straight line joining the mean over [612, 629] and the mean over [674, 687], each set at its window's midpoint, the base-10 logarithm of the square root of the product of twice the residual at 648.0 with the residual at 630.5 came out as 0.55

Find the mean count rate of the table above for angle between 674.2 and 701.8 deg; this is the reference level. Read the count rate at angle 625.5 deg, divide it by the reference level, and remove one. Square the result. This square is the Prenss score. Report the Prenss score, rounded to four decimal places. 0.0052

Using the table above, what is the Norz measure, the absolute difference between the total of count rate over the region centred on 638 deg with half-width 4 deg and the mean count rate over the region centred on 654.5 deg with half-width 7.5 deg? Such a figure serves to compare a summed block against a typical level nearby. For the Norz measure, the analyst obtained 83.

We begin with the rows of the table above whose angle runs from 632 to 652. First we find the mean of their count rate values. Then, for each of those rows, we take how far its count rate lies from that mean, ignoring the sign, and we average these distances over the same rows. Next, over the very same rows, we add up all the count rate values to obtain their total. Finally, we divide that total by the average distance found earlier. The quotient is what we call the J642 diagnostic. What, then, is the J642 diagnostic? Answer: 244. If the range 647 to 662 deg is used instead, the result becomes 218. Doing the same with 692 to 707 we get 371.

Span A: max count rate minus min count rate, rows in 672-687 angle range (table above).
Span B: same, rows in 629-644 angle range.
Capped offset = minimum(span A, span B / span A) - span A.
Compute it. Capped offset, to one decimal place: -3.3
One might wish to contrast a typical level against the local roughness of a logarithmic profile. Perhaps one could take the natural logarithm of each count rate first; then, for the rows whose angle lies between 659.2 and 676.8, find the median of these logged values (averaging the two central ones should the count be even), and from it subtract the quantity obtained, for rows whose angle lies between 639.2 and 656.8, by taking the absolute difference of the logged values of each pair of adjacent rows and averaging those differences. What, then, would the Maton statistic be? 3.63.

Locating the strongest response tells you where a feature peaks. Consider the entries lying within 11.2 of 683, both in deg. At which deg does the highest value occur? 673.0 deg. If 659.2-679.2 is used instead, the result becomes 673.0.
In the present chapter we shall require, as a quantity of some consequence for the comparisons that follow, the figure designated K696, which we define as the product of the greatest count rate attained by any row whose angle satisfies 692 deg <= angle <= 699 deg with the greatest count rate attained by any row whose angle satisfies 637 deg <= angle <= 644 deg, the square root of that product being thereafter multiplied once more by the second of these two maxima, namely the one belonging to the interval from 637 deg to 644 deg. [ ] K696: 1648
